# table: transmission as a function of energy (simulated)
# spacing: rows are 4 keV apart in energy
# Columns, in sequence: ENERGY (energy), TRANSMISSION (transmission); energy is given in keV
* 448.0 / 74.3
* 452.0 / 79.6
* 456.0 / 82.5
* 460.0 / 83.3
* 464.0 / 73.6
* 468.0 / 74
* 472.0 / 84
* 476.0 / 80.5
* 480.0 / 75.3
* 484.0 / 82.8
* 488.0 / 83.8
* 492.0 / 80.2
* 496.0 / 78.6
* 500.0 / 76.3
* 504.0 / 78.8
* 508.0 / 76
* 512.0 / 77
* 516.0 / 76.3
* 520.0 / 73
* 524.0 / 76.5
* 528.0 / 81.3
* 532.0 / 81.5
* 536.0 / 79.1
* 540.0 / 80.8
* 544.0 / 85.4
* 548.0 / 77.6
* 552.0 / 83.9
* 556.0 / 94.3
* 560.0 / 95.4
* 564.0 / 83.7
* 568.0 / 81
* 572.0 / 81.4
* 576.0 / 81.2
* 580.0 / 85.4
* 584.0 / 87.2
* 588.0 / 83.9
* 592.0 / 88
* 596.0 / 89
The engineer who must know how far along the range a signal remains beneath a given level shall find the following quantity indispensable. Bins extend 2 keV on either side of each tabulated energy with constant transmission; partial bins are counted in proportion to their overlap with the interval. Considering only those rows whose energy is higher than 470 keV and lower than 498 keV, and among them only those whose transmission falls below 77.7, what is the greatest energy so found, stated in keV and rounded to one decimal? 480.0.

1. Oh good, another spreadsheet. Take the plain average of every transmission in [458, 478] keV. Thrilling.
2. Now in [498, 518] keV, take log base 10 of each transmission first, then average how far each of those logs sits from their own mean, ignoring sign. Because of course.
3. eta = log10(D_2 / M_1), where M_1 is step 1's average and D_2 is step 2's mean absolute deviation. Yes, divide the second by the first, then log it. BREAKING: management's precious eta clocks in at -4.24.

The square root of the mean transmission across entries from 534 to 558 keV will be 9.14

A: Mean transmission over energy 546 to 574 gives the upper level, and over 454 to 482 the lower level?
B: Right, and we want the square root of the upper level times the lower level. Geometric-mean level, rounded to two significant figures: 82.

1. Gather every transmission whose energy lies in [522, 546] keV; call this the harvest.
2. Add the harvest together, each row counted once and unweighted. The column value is 485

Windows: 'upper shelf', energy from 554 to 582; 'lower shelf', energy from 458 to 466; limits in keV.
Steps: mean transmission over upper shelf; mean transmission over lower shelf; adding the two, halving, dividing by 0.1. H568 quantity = 823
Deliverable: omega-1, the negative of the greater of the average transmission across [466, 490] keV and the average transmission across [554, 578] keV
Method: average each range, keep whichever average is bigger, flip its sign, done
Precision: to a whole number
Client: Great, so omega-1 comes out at -86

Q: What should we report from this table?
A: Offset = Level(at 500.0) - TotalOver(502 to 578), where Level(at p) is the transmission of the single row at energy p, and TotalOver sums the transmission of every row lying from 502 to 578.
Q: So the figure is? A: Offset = -1468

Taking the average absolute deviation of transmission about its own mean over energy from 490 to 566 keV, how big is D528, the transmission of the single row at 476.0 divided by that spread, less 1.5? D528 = 17.8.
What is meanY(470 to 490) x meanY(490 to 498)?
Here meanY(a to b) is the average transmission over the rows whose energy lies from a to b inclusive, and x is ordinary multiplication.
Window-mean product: 6454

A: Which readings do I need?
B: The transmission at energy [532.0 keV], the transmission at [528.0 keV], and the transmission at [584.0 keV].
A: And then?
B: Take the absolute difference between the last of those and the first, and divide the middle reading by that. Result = 14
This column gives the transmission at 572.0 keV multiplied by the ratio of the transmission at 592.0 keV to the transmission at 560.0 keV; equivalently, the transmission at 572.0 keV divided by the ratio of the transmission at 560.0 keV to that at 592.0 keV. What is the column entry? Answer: 75.1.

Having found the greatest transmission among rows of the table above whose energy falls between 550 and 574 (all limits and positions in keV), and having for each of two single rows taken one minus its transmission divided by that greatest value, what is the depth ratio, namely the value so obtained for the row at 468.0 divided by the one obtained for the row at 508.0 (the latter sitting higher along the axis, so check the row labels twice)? 1.1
